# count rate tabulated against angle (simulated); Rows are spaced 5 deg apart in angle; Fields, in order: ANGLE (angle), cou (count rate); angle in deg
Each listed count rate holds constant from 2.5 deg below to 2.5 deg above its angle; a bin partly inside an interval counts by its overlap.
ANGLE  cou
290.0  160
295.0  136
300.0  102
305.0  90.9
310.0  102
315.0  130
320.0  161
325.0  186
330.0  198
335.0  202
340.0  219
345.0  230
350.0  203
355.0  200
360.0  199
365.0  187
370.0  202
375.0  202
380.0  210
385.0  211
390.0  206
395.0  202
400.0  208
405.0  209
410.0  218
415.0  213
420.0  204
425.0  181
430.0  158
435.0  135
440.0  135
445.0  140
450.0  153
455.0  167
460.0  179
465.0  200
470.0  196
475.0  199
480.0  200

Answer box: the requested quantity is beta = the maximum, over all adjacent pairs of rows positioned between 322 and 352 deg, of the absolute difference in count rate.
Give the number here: 27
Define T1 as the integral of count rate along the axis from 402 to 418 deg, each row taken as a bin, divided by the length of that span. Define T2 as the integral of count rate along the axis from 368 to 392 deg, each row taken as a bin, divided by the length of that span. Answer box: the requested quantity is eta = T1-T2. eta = 7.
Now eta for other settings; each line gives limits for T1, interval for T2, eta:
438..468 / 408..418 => -51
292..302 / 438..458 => -28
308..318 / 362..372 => -75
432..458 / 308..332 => -9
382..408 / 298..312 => 109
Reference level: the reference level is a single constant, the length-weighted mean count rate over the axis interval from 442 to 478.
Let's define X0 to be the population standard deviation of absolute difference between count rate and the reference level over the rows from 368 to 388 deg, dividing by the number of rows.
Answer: 4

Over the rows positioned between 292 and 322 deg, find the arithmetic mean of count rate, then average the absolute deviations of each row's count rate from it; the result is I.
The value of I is 22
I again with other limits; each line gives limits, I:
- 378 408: 2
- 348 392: 5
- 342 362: 11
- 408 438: 27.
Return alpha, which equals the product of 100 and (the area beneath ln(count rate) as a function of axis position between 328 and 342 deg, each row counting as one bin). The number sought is 7459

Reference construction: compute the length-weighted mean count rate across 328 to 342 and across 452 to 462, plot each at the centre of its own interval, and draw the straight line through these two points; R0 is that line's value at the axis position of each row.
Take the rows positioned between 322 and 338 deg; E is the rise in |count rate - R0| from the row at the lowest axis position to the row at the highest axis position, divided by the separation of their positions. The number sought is -1.9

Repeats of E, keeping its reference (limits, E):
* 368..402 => 0.5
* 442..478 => -0.1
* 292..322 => -1.3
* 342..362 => -1.8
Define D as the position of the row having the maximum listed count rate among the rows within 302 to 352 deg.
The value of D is 345.0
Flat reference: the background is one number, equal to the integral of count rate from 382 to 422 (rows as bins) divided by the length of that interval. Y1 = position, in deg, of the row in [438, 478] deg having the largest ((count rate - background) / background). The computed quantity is 465.0 deg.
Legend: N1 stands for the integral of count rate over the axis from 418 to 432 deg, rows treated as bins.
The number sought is 2534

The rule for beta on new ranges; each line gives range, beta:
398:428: 23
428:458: 23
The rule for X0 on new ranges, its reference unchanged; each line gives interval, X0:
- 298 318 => 14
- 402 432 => 12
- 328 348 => 13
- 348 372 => 6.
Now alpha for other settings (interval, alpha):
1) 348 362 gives 7422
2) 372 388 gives 8535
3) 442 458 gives 8050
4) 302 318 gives 7486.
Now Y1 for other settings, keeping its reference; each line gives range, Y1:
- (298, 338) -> 335.0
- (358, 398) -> 385.0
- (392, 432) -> 410.0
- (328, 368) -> 345.0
